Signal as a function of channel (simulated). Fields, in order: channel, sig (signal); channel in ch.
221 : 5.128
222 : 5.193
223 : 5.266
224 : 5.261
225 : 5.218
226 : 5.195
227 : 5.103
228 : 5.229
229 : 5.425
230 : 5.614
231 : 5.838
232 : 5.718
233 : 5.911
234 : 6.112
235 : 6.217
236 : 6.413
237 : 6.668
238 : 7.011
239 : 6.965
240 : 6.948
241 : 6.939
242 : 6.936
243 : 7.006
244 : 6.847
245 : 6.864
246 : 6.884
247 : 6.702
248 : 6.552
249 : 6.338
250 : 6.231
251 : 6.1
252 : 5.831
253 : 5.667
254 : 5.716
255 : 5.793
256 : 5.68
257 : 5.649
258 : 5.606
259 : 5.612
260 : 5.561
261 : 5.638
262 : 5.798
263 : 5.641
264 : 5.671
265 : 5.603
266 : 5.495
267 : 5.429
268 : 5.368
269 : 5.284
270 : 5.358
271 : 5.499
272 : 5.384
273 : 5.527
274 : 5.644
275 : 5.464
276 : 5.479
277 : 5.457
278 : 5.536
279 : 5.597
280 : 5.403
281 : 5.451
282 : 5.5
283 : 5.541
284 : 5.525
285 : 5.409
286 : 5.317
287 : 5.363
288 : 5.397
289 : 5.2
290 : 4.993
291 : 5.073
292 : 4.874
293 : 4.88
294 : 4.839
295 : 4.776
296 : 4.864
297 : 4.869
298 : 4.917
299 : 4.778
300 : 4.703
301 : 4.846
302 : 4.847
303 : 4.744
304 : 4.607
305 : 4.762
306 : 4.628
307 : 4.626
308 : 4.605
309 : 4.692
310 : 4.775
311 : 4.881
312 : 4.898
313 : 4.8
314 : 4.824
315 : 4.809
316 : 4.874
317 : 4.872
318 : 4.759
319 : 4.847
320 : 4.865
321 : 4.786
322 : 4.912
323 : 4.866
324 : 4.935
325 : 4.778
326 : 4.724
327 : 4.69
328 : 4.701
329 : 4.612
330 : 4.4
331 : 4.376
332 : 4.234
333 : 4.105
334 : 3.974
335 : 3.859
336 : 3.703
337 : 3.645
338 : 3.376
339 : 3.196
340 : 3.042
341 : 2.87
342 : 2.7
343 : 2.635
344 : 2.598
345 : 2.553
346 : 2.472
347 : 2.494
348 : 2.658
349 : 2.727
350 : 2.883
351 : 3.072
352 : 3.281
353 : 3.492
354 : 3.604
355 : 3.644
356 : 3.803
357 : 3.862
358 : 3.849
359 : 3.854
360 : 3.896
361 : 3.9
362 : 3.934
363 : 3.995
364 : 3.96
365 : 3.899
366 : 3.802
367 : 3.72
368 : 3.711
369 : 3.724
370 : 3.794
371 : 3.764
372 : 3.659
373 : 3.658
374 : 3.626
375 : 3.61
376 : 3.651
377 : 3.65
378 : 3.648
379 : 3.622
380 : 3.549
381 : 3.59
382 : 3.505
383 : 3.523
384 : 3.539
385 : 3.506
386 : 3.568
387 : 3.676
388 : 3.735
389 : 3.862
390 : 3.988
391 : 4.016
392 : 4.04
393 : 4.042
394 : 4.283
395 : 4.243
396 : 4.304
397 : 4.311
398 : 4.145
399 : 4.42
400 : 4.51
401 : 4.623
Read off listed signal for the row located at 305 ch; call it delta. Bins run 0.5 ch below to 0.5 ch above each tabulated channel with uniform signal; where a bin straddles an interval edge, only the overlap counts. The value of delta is 4.762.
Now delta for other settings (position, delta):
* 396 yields 4.304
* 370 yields 3.794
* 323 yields 4.866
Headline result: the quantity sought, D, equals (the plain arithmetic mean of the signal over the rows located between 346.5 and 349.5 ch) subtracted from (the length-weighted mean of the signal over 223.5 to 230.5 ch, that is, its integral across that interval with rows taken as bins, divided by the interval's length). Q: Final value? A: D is 3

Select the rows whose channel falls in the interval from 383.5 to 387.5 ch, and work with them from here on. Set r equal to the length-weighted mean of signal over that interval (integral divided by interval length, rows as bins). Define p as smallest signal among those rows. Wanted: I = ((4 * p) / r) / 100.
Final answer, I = 0.0393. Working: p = 3.506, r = 3.6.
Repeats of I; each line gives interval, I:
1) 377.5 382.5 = 0.0391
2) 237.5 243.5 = 0.0398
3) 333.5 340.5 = 0.0344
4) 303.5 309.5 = 0.0396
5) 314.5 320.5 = 0.0393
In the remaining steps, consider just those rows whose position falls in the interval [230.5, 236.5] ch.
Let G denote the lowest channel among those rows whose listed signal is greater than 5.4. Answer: 231 ch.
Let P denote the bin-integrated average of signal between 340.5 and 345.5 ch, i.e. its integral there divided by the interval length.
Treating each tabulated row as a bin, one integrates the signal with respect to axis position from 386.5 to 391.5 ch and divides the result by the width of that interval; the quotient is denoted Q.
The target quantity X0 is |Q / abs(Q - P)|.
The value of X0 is 3.3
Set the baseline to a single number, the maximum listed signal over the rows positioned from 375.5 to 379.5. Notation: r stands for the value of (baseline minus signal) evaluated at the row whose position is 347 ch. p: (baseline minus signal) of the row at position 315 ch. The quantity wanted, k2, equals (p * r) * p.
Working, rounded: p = -1.2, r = 1.2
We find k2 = 1.6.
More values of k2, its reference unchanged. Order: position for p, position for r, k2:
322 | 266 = -2.9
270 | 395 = -1.7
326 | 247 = -3.5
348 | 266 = -1.8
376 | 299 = 0.0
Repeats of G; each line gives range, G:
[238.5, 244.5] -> 239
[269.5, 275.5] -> 271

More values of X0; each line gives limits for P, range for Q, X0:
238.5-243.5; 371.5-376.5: 1.1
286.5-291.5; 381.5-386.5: 2.1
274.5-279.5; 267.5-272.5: 42.0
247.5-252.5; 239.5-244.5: 9.6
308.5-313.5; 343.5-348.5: 1.1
